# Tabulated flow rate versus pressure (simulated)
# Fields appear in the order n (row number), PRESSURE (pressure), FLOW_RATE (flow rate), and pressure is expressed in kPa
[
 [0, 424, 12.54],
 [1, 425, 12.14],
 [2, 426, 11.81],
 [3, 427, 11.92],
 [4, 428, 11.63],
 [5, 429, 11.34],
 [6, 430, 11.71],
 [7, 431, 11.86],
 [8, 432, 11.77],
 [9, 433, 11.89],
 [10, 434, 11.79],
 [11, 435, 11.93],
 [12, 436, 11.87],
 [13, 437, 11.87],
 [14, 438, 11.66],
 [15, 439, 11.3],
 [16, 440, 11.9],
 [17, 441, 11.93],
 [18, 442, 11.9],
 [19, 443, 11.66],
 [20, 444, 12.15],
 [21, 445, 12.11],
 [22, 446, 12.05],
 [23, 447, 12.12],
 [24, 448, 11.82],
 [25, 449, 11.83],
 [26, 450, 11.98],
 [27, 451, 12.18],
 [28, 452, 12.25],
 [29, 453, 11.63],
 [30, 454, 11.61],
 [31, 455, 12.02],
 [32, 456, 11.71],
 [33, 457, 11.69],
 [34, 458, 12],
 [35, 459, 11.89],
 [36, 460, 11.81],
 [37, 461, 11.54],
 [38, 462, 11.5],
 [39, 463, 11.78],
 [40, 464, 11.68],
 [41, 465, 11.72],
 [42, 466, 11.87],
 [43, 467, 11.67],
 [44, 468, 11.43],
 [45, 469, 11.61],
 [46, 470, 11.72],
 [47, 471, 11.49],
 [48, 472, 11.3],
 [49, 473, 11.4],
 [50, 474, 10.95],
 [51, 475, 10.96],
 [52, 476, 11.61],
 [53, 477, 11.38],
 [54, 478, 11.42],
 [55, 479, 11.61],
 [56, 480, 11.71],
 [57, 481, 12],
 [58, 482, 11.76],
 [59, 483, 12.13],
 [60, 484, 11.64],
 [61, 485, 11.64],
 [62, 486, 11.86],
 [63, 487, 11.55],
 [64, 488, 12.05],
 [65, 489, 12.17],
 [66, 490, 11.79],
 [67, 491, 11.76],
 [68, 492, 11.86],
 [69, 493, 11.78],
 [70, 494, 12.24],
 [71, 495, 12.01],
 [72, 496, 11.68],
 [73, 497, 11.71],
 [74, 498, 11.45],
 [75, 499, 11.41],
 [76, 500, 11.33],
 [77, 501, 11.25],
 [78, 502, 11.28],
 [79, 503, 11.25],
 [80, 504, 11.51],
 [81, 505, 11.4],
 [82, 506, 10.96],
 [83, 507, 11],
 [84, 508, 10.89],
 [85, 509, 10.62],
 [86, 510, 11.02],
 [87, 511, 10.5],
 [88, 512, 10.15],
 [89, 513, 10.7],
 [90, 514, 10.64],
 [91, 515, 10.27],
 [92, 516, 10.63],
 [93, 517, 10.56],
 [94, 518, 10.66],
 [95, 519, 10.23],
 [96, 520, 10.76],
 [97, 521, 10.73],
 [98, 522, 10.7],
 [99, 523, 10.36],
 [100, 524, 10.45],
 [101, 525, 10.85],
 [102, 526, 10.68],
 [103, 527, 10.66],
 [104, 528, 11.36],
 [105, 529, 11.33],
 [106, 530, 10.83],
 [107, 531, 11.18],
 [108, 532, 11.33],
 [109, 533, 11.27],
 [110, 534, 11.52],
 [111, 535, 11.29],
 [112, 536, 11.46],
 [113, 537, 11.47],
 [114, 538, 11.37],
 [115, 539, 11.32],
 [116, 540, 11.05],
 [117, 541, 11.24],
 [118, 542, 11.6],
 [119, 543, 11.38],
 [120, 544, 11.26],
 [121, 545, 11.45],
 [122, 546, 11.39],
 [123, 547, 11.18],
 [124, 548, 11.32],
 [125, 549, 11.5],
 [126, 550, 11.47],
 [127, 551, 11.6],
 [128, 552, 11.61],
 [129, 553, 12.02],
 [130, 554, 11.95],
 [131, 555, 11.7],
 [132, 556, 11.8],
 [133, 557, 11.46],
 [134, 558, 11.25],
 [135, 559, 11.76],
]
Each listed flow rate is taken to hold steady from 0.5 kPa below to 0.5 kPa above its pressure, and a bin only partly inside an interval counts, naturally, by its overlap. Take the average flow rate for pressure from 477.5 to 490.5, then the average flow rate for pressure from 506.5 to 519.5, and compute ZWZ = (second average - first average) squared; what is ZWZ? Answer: 1.4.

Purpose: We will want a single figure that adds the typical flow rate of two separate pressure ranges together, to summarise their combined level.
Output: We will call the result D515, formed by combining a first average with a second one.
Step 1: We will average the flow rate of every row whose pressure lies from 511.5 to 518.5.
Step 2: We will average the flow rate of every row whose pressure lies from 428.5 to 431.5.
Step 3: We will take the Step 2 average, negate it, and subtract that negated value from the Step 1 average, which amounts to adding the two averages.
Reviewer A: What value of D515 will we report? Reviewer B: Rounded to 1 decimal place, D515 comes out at 22.2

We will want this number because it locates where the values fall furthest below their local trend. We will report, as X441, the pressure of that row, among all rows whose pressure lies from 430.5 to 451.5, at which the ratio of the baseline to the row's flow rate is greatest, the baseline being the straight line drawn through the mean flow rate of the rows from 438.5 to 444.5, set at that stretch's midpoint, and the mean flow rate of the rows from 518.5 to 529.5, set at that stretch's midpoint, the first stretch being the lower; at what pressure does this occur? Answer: 439 kPa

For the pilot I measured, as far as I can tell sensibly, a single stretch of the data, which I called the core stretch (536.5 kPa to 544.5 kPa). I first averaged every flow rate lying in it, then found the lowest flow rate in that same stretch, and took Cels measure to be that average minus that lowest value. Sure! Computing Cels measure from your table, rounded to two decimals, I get 0.29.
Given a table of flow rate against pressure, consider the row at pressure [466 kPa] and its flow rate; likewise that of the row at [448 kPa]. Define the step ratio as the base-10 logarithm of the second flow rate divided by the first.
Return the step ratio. -0.002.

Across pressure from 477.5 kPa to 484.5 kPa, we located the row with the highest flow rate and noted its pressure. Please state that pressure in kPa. 483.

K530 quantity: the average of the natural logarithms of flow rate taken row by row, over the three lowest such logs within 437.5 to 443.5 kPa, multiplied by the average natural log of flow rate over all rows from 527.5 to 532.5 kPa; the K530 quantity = 5.91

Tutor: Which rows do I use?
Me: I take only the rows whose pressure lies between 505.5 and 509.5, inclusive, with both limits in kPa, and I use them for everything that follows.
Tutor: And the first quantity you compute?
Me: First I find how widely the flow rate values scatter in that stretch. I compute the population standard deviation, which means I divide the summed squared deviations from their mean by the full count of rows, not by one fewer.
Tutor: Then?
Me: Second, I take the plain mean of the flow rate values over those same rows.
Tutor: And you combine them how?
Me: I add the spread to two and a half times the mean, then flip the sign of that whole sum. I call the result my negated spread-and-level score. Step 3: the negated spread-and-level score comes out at -27.3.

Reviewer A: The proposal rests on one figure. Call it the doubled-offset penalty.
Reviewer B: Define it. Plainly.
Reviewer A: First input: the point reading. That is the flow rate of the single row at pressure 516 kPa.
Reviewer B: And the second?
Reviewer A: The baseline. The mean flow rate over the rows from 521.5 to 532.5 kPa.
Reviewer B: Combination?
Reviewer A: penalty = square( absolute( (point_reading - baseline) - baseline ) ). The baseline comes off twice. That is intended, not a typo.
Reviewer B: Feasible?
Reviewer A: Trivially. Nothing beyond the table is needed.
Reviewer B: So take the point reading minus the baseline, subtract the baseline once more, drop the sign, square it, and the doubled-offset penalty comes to 124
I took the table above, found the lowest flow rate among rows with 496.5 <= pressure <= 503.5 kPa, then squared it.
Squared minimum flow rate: 127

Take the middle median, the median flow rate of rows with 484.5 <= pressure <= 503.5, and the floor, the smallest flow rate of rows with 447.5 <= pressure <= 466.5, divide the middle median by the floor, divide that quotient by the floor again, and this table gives 0.089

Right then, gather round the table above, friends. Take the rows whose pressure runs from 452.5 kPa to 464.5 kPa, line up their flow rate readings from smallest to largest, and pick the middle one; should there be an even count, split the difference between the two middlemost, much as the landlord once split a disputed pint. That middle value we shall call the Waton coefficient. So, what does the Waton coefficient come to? 11.7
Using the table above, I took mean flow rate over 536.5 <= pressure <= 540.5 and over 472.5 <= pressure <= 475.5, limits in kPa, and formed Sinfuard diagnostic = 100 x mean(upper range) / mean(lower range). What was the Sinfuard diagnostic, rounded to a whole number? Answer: 102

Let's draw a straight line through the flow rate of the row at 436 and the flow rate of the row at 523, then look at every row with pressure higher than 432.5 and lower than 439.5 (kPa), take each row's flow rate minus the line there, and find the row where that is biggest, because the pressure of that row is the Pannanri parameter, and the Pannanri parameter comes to 435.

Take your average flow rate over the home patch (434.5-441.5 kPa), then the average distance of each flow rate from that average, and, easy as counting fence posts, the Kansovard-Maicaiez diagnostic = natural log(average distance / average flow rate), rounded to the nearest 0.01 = -4.23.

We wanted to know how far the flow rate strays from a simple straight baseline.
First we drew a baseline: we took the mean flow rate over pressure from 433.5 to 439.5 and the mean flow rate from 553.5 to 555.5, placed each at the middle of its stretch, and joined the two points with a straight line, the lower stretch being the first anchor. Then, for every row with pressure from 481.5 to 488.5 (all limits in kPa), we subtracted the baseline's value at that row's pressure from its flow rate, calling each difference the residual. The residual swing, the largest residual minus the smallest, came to 0.58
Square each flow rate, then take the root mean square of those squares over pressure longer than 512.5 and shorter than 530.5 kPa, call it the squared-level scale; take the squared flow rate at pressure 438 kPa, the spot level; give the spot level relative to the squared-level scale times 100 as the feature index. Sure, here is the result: 119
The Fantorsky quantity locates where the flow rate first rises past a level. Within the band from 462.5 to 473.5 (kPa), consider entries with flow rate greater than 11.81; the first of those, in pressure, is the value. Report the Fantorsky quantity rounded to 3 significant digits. 466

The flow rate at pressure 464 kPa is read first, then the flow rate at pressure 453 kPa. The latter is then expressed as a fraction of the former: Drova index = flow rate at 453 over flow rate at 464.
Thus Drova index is 1.00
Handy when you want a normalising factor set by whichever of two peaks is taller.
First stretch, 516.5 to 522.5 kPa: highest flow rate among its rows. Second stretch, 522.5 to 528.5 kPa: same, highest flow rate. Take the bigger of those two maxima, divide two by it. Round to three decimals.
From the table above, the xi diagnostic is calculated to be 0.176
